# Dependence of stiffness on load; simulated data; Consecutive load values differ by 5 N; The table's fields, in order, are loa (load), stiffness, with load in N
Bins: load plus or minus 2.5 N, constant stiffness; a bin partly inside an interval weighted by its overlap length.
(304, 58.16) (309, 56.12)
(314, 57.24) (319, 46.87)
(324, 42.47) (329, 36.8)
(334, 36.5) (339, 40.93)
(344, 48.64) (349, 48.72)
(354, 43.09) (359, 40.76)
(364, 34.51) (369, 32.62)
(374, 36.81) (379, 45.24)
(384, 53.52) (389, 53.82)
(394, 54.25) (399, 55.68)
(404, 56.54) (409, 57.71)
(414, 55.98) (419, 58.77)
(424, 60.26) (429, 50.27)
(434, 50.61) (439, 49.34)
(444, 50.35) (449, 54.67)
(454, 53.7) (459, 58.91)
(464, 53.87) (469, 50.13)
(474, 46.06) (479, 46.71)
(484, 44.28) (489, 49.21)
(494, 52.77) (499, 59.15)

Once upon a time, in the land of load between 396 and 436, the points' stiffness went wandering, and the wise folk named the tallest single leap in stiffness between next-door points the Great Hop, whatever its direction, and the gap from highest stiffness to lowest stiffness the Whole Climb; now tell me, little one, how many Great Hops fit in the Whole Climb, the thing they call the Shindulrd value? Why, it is 1.0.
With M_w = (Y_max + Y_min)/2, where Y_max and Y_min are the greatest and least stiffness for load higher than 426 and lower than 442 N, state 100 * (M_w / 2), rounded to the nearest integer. 2499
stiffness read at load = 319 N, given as 46.87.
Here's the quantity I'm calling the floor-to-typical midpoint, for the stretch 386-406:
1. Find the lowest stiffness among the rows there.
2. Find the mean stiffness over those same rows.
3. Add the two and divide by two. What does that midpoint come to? 54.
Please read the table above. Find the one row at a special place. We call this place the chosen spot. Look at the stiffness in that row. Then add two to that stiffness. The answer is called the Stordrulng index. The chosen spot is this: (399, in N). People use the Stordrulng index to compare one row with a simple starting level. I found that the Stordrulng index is 57.7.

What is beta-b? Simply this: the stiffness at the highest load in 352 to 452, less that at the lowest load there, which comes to 12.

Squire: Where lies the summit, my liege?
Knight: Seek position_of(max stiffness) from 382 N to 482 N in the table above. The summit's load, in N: 424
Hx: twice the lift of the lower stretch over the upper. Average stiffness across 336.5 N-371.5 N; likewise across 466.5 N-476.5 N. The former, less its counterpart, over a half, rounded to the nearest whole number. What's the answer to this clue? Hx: -14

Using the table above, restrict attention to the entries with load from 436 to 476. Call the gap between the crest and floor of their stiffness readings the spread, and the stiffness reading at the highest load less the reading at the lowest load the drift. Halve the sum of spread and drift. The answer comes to 5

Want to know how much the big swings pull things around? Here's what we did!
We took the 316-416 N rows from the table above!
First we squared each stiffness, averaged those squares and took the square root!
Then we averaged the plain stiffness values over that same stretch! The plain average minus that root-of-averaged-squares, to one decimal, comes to -0.7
